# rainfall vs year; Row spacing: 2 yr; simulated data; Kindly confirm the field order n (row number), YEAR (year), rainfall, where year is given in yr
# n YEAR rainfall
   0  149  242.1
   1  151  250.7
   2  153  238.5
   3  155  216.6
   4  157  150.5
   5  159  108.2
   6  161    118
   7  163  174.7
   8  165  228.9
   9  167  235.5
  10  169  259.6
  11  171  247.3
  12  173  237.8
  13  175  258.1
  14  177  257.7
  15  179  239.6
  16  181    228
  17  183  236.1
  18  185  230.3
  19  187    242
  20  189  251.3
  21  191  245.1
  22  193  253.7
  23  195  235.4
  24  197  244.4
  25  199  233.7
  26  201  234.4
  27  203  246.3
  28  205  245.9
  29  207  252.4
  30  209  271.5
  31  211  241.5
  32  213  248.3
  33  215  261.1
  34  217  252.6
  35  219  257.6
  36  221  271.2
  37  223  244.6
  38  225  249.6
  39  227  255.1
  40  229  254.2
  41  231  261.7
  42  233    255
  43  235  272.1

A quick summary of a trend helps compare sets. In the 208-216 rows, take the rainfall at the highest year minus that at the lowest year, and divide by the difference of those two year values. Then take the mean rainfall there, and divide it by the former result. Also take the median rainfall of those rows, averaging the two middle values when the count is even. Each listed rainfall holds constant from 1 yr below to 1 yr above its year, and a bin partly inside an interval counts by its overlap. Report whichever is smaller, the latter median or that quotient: -147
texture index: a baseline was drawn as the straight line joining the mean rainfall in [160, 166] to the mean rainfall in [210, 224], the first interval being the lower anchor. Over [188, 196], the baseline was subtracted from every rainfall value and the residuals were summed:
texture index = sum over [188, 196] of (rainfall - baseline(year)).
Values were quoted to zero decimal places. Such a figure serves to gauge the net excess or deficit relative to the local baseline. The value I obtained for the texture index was 118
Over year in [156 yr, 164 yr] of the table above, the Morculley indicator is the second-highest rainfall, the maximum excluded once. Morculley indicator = 150.5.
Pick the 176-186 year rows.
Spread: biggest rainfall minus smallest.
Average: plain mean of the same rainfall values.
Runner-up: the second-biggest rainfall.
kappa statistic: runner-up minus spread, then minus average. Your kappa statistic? -28.4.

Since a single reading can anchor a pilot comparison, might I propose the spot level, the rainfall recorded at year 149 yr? 242.1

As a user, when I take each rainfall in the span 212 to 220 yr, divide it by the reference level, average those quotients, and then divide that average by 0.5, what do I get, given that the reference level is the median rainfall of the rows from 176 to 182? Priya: 2.13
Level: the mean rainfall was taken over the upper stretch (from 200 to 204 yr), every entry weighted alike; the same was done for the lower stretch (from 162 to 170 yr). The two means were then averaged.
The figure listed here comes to 233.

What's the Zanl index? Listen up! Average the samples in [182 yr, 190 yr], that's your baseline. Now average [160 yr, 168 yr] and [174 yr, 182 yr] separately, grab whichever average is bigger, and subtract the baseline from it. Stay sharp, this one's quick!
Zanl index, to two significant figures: 5.9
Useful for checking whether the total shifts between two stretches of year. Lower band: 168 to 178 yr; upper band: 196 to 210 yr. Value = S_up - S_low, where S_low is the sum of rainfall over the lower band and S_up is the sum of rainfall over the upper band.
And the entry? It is 468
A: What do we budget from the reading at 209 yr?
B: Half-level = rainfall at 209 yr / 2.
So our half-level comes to 136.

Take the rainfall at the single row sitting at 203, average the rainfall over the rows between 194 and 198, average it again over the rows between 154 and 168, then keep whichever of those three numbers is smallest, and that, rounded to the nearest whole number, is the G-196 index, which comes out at 176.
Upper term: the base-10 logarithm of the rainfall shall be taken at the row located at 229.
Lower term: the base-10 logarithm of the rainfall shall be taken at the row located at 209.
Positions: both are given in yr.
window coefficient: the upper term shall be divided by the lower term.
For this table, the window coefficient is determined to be 0.99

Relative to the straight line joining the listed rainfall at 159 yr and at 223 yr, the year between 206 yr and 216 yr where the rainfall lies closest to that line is 211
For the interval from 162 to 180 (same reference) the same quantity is 163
